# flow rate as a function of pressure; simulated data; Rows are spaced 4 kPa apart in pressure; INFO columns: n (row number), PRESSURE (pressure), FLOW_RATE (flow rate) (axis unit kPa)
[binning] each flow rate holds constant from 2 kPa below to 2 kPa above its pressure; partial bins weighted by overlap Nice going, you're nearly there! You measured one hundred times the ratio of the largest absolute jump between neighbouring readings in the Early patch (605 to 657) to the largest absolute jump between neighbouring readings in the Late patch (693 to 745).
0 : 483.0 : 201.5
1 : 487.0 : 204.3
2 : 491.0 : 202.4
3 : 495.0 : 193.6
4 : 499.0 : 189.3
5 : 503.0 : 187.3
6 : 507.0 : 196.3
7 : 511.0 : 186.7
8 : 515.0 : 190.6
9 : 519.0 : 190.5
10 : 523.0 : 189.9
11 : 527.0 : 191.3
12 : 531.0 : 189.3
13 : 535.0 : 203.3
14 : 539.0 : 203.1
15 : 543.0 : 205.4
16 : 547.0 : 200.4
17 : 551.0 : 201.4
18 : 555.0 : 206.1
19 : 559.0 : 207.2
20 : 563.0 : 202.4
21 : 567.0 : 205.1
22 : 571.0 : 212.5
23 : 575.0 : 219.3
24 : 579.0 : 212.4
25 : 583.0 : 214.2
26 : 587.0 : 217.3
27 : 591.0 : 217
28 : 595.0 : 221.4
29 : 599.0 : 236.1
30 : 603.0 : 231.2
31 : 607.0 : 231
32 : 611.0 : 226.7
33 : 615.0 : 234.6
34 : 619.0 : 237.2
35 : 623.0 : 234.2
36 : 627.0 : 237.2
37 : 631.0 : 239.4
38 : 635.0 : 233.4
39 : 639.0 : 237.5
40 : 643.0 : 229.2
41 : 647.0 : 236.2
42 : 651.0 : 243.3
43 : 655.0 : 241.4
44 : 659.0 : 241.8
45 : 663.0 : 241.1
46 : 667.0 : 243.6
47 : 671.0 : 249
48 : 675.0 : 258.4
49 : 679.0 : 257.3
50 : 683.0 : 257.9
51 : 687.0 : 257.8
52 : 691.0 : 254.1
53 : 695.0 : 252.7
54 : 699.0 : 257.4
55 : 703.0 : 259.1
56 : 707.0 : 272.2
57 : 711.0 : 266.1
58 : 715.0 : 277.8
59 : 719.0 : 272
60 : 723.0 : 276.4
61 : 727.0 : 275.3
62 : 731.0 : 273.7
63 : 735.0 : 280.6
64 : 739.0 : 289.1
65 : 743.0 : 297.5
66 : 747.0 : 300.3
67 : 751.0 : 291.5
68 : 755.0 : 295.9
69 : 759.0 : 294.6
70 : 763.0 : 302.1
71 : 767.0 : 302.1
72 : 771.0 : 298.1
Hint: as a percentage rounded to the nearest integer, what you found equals 63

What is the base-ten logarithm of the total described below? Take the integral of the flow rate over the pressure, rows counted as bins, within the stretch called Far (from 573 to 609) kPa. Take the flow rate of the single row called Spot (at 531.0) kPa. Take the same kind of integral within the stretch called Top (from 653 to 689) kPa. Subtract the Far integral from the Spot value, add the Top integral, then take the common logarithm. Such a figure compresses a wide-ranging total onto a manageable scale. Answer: 3.07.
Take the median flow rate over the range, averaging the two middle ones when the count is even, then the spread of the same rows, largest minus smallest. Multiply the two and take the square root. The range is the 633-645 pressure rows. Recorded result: 44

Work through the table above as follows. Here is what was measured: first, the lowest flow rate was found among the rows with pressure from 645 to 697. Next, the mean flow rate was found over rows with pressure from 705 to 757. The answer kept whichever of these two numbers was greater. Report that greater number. 282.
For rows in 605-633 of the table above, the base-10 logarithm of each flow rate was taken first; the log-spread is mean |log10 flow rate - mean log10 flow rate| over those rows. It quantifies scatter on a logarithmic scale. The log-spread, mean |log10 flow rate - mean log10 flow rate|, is 0.006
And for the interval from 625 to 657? 0.006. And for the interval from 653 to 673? 0.004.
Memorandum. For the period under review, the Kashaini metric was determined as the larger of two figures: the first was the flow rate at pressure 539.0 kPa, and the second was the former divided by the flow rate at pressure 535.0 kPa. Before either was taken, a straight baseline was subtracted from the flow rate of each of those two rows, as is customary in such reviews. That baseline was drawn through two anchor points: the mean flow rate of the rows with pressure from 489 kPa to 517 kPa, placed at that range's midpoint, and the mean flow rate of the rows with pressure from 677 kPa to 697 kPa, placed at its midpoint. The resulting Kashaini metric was 20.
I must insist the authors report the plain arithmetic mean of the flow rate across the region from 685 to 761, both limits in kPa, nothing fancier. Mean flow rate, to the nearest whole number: 276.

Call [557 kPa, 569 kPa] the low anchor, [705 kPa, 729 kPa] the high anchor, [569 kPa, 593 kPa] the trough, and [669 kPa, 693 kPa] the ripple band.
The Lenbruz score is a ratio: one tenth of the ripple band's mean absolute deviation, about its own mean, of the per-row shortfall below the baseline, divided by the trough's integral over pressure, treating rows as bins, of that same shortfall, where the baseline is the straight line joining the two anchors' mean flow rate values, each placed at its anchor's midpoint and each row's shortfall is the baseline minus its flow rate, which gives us -0.005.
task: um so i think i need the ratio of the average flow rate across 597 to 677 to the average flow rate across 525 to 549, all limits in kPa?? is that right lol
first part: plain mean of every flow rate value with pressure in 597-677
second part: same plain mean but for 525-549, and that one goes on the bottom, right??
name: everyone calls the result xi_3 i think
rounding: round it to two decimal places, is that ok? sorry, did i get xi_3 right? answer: 1.20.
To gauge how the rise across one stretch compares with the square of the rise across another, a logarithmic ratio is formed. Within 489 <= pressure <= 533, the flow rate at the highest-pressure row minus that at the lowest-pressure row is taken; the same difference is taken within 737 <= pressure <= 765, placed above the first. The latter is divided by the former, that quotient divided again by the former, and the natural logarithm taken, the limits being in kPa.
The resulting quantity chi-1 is -2.6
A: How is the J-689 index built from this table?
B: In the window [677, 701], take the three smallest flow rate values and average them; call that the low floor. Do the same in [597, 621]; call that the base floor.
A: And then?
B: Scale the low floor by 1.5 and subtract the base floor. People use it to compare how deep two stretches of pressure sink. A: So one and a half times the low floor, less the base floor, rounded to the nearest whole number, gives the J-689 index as 152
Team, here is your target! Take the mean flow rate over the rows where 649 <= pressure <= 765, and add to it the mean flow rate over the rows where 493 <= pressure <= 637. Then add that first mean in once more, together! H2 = 748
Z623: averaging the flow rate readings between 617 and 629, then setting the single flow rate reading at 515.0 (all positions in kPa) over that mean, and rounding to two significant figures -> 0.81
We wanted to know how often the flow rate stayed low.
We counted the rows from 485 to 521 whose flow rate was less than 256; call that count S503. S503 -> 9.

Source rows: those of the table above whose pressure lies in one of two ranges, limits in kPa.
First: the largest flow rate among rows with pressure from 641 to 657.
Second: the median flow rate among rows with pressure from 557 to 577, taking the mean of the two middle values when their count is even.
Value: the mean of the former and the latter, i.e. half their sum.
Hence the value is 225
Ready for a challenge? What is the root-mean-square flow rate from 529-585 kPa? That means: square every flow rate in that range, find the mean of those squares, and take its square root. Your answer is 206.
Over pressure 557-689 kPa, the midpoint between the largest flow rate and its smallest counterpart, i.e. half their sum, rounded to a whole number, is 230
